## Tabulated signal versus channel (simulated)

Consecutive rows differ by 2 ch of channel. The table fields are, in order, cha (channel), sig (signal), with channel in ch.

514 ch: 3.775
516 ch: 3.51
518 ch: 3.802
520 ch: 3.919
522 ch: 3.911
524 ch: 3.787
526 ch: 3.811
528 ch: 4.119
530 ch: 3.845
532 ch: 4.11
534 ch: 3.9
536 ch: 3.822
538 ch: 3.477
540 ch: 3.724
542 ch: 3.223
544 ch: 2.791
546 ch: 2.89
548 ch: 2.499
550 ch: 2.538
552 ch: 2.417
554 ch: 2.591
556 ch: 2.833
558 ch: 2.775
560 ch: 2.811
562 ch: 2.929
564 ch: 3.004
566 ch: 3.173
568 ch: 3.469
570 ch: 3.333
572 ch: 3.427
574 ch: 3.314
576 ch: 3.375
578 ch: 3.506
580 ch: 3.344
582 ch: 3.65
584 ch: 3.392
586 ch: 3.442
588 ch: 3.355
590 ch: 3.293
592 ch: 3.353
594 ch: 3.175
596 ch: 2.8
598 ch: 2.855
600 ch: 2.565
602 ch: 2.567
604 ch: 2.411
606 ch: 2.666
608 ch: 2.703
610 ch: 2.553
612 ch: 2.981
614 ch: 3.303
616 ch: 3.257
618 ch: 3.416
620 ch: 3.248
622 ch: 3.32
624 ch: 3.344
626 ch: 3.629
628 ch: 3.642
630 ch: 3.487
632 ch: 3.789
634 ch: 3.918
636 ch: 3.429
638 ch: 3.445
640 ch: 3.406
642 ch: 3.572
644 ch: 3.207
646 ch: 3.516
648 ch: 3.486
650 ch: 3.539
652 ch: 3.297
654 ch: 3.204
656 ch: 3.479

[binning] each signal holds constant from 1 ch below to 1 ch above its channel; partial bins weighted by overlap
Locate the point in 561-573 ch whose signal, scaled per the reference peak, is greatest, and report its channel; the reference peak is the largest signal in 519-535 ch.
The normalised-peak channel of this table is 568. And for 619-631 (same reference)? 628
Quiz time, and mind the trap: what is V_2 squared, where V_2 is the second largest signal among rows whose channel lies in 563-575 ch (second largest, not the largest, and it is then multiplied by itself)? 11.7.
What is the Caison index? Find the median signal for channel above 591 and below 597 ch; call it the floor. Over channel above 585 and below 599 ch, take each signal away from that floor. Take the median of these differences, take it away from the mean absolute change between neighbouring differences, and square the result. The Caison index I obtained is 0.06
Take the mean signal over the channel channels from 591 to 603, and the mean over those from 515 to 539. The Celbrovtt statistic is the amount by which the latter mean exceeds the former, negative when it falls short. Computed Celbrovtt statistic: 0.95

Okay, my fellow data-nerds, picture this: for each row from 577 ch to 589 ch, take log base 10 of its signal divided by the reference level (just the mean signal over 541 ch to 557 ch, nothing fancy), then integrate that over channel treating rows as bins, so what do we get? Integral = 1.2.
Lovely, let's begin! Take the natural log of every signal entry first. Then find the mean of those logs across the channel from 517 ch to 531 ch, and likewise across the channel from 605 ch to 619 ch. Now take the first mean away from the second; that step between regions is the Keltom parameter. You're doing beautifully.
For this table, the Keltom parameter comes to -0.3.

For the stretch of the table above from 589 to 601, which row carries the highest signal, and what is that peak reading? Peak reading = 3.353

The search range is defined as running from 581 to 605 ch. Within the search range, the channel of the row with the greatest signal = 582 ch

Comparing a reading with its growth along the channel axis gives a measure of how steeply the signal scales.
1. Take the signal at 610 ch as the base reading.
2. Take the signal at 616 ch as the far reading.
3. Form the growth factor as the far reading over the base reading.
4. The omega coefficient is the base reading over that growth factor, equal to 2.0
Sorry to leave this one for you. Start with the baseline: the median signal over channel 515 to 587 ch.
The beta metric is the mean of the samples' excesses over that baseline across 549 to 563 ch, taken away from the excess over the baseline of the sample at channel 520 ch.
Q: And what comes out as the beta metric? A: 1.2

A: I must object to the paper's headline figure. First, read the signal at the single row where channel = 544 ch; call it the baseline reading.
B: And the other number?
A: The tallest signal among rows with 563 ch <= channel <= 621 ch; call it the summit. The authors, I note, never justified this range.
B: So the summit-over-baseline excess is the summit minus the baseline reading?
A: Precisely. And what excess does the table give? 0.86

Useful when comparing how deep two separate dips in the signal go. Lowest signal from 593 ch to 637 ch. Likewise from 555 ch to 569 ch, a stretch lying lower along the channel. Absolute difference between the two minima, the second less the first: 0.36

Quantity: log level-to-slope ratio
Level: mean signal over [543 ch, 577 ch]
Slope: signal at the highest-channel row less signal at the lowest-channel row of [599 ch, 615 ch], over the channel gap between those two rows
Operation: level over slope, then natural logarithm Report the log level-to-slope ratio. 4.0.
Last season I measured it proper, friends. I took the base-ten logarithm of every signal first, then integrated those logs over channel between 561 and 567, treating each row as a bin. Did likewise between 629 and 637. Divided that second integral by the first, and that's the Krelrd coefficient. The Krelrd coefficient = 1.6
